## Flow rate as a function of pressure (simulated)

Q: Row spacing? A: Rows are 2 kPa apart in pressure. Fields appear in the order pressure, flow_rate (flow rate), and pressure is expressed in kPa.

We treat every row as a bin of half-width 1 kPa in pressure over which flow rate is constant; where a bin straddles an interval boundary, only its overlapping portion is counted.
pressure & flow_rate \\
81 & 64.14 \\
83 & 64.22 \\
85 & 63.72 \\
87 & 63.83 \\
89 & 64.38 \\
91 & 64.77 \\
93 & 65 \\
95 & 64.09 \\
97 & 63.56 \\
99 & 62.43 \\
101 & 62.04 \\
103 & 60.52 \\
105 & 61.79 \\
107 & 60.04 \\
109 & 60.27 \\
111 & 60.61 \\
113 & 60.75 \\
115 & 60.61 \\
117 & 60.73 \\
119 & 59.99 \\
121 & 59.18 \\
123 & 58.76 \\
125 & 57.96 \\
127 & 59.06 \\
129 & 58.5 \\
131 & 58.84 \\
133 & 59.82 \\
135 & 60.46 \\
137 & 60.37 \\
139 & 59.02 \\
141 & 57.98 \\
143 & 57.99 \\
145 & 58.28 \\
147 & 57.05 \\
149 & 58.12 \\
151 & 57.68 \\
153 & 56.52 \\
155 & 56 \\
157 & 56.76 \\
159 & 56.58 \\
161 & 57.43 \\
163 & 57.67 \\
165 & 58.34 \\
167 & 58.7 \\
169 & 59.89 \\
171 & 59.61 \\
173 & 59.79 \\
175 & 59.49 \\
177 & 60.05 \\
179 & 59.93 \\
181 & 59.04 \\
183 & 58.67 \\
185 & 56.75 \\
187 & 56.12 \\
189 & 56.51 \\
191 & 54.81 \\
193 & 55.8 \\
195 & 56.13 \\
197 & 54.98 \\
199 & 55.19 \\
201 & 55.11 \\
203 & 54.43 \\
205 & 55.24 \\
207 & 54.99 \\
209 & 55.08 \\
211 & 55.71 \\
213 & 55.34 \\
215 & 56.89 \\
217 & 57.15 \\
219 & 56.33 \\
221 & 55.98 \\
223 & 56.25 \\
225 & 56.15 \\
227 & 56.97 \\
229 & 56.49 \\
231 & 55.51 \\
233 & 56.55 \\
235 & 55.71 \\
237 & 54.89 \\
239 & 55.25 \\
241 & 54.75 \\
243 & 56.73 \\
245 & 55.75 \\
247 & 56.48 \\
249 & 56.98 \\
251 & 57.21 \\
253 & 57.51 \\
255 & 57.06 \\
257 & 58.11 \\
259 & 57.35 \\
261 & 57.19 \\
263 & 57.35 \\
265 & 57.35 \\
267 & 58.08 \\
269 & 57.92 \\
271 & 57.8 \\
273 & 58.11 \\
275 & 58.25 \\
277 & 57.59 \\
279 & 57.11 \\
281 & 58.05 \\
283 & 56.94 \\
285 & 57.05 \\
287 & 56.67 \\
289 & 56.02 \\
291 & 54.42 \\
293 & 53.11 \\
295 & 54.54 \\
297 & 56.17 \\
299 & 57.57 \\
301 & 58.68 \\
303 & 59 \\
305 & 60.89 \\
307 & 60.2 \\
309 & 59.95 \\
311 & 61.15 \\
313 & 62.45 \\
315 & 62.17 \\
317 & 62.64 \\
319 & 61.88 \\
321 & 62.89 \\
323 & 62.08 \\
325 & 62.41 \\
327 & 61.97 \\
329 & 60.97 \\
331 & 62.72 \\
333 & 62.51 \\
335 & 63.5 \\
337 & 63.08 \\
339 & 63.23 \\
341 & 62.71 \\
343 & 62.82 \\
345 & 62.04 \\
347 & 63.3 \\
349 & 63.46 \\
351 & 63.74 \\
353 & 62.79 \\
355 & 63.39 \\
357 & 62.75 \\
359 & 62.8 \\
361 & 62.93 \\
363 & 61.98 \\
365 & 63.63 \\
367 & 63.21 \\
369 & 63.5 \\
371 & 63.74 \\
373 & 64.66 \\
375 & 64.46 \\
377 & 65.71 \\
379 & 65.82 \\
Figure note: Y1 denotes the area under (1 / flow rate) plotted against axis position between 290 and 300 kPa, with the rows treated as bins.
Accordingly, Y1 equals 0.181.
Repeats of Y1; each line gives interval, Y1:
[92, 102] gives 0.158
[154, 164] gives 0.176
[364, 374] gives 0.157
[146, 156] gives 0.175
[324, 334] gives 0.161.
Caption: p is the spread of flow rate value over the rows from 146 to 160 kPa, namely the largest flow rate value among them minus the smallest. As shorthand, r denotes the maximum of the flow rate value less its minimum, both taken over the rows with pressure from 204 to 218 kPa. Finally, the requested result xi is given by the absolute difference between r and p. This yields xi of 0.0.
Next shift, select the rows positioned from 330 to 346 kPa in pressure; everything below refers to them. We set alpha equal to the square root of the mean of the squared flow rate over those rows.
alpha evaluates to 62.8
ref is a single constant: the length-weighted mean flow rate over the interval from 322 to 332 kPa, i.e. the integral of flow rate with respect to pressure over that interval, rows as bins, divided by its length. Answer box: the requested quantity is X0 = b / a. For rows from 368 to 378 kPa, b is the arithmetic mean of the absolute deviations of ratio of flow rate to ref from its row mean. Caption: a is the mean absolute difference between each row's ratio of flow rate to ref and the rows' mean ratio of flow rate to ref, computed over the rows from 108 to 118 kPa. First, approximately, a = 0.0021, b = 0.010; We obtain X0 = 4.9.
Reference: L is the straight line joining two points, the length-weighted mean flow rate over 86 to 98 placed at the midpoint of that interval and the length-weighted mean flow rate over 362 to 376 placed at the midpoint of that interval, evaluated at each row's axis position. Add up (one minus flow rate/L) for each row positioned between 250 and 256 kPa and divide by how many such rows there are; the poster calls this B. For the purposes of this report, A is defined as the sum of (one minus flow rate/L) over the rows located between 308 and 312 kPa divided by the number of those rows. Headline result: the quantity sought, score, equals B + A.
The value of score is 0.154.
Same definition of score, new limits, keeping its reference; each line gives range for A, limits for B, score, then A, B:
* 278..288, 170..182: 0.173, 0.10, 0.07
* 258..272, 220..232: 0.219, 0.10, 0.12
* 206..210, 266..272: 0.232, 0.14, 0.09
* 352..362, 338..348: 0.024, 0.01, 0.01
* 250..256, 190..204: 0.241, 0.10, 0.14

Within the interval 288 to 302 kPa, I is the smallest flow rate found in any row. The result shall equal 53.11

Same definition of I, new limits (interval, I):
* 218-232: 55.51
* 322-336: 60.97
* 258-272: 57.19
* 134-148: 57.05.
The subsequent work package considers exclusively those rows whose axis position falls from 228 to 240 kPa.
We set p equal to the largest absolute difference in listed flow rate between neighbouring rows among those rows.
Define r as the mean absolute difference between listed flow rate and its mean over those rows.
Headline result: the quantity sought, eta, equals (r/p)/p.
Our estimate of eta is 0.48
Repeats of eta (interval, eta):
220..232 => 0.36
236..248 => 0.17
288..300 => 0.48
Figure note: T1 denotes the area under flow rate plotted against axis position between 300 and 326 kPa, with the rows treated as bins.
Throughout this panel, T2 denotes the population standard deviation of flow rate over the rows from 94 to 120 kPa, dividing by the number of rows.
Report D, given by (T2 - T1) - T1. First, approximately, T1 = 1593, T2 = 1.3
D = -3184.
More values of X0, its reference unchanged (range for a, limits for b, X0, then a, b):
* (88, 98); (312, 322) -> 0.7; 0.0069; 0.005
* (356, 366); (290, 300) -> 3.7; 0.0060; 0.022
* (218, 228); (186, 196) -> 1.8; 0.0041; 0.007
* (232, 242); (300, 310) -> 1.3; 0.0090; 0.012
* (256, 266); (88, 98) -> 1.7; 0.0041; 0.007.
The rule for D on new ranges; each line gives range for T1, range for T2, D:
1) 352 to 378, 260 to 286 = -3302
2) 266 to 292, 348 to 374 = -2975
